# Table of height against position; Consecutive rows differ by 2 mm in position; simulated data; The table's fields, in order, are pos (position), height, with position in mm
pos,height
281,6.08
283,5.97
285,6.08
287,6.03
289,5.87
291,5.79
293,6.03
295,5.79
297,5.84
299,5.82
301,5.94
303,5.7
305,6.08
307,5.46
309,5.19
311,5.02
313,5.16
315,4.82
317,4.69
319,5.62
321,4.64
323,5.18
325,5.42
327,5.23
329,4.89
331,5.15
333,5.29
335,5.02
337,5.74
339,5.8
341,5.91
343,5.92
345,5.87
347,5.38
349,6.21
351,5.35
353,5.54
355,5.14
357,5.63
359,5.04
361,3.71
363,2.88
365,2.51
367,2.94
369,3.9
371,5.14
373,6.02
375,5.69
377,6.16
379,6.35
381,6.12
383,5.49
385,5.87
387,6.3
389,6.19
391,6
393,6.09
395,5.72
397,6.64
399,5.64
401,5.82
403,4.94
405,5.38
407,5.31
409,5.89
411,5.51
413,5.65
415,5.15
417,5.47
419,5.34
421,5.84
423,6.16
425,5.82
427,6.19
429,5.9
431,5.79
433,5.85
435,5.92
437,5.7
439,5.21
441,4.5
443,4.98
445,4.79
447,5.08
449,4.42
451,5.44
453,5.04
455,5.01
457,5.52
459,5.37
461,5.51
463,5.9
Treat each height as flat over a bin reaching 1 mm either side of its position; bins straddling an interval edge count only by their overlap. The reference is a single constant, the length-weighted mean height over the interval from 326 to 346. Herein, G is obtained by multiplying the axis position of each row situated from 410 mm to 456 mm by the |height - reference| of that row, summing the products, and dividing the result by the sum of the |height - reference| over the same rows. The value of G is 436.7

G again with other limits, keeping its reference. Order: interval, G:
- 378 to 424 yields 397.1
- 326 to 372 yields 357.7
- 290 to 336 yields 313.0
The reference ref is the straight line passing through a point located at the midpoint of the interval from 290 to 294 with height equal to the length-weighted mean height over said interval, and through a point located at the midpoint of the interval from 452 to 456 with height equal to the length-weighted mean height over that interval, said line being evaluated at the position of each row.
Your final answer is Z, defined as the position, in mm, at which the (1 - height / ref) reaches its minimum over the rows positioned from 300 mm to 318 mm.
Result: 305 mm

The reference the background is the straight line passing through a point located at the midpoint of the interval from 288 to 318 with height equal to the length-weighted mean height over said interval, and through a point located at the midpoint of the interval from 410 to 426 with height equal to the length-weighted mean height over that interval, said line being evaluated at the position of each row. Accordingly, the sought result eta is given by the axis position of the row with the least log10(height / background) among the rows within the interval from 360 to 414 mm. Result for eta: 365 mm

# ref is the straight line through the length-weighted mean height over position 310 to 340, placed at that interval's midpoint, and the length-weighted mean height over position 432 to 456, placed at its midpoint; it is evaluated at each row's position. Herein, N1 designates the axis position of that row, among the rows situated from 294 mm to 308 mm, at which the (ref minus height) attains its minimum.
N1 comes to 305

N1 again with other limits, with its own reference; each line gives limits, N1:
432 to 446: 435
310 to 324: 319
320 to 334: 325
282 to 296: 285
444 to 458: 457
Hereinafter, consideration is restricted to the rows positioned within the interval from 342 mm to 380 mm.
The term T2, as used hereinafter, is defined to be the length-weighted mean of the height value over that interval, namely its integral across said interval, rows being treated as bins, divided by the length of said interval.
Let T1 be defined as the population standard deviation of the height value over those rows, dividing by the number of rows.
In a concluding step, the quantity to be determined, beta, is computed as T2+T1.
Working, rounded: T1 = 1.18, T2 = 5.02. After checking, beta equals 6.20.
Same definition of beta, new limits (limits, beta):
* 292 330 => 5.84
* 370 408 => 6.27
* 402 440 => 5.97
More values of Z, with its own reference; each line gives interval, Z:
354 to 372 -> 357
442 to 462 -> 461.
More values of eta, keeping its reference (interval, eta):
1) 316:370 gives 365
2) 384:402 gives 399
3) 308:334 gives 321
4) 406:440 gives 415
